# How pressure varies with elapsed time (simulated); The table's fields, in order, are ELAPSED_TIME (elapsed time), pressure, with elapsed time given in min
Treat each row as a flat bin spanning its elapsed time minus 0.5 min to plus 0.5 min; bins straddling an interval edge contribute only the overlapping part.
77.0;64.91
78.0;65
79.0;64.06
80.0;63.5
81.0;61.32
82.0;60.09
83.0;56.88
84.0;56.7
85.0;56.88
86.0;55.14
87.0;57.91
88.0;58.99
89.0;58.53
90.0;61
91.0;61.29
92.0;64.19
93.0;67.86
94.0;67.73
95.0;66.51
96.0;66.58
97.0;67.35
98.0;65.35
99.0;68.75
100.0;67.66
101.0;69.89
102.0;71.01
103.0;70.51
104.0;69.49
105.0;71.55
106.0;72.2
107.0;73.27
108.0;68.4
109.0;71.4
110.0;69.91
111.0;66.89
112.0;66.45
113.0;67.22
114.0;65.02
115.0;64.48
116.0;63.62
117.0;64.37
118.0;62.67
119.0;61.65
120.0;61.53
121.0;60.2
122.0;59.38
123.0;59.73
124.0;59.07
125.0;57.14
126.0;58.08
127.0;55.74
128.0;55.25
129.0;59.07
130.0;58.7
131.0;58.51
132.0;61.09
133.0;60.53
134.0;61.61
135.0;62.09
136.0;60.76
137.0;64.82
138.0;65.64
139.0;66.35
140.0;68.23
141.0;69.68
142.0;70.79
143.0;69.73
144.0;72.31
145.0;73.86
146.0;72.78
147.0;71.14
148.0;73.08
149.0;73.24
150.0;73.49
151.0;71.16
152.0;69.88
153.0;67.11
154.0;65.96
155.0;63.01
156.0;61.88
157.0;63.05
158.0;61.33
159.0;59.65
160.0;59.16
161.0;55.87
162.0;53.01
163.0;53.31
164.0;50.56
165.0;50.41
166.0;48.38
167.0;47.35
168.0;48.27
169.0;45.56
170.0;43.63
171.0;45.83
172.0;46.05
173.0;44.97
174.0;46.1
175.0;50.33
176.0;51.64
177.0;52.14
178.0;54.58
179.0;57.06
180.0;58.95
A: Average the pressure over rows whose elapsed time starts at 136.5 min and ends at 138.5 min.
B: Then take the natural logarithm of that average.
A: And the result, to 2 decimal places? 4.18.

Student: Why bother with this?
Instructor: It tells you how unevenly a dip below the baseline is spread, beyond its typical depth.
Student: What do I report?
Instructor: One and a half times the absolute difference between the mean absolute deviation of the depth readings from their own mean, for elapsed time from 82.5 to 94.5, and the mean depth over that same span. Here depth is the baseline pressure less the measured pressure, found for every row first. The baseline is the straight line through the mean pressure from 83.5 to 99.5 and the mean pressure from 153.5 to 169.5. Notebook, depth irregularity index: 2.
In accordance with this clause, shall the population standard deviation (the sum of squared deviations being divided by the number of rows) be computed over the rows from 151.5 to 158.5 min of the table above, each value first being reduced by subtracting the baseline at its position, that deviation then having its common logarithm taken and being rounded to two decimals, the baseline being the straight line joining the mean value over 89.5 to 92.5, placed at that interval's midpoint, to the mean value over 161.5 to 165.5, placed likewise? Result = 0.42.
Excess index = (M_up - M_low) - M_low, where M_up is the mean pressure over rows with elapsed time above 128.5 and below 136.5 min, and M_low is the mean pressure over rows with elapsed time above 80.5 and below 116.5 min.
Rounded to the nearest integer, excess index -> -70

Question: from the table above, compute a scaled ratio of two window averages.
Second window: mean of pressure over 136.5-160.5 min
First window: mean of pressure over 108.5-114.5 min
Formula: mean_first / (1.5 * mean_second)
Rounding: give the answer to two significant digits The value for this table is 0.67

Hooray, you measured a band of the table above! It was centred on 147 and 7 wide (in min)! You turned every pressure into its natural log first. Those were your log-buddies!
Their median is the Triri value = 4.29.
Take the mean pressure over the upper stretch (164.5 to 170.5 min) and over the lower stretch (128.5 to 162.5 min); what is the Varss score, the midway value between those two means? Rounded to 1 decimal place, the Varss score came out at 56.3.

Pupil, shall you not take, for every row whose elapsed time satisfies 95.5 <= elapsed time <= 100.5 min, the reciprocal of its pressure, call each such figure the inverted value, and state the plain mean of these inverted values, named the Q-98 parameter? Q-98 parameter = 0.0149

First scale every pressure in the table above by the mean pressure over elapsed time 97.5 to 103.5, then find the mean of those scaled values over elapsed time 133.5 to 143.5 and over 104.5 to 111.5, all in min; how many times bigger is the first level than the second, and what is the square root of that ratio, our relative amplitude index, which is 0.97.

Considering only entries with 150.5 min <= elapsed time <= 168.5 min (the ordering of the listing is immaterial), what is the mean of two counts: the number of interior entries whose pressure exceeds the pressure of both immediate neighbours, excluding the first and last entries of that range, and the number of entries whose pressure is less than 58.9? 5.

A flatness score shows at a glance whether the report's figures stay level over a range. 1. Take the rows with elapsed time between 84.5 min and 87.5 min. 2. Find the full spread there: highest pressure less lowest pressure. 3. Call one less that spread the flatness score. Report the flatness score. -1.8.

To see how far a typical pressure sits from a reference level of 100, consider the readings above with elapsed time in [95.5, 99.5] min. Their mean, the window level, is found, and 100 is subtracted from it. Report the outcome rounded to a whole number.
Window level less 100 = -33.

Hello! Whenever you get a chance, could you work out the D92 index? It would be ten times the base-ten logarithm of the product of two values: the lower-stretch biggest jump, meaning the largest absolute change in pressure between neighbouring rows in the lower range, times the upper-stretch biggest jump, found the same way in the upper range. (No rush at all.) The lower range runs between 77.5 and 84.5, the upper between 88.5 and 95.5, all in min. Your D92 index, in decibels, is 10.7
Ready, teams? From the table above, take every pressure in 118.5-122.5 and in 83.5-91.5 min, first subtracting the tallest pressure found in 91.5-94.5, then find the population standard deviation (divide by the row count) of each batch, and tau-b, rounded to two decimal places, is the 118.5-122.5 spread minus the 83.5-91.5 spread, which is -1.04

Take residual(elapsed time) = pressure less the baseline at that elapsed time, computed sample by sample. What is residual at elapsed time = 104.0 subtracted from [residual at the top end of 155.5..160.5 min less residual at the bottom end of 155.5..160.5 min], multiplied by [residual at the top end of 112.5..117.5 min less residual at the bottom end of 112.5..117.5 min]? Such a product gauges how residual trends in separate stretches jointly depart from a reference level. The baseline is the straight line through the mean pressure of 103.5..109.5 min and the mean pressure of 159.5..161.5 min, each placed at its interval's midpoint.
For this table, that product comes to -1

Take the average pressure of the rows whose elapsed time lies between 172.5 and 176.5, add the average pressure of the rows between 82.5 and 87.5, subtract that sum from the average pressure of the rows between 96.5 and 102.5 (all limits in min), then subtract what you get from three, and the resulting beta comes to 40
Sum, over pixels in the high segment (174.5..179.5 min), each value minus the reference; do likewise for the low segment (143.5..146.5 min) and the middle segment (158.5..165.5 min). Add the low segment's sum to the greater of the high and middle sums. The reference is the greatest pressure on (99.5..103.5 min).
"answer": -83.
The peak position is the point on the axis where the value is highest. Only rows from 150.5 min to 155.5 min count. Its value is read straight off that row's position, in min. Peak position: 151.0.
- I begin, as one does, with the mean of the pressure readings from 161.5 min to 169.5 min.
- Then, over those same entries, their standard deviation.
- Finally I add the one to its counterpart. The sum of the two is 52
